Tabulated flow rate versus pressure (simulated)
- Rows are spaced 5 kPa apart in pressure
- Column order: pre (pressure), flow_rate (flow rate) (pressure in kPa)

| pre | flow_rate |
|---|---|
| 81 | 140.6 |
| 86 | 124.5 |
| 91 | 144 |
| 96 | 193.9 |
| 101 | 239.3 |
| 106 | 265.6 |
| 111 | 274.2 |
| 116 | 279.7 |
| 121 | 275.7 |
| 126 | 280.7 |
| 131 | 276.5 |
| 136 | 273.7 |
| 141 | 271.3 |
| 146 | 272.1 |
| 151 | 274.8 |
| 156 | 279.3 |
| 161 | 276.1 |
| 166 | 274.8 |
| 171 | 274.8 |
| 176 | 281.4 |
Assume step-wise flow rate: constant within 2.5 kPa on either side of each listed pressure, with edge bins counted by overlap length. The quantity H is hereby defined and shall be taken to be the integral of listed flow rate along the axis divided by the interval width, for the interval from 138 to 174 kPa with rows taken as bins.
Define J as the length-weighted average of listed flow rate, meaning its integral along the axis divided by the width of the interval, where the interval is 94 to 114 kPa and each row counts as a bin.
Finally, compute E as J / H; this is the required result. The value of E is 0.89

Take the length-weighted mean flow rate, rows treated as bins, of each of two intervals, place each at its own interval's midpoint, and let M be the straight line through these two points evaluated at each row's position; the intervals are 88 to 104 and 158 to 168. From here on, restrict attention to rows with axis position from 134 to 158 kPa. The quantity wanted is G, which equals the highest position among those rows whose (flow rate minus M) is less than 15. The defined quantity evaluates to 156 kPa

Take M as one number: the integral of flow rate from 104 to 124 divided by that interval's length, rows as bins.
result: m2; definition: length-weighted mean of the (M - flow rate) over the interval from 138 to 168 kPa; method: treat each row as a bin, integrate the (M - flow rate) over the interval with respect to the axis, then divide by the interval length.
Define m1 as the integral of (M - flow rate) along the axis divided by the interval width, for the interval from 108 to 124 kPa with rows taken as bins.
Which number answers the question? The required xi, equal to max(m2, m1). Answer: -0.5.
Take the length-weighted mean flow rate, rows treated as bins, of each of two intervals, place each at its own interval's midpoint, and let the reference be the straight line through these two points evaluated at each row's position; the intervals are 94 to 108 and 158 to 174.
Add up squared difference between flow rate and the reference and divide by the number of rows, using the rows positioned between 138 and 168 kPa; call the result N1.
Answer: 73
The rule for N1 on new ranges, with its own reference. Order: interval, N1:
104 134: 967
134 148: 184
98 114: 694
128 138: 439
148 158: 93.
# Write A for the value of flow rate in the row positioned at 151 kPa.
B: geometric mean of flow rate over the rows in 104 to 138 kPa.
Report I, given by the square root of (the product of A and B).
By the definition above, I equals 275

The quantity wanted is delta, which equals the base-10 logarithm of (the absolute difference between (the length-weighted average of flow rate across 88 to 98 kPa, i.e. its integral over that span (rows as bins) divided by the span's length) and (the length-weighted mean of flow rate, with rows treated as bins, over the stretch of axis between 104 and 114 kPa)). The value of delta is 2.0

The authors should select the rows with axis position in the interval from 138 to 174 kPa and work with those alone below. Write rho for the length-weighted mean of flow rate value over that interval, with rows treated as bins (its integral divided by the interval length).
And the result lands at 274.8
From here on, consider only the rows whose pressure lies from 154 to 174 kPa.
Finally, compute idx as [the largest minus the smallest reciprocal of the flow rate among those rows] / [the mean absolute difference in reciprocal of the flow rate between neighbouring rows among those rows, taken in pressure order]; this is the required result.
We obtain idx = 3.0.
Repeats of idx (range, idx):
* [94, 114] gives 3.0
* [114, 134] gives 1.1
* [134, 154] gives 1.8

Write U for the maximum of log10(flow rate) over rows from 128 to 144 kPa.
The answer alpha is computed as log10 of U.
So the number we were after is 0.388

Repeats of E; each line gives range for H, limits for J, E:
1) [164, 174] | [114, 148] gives 1.00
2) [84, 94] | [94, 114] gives 1.78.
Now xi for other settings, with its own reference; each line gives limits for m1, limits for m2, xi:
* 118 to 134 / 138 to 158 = -0.1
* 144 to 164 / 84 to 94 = 136.5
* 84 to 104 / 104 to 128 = 95.2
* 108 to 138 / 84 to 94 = 136.5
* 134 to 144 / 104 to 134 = 1.8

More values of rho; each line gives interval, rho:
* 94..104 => 220.2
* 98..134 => 269.2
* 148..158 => 276.7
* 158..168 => 275.7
